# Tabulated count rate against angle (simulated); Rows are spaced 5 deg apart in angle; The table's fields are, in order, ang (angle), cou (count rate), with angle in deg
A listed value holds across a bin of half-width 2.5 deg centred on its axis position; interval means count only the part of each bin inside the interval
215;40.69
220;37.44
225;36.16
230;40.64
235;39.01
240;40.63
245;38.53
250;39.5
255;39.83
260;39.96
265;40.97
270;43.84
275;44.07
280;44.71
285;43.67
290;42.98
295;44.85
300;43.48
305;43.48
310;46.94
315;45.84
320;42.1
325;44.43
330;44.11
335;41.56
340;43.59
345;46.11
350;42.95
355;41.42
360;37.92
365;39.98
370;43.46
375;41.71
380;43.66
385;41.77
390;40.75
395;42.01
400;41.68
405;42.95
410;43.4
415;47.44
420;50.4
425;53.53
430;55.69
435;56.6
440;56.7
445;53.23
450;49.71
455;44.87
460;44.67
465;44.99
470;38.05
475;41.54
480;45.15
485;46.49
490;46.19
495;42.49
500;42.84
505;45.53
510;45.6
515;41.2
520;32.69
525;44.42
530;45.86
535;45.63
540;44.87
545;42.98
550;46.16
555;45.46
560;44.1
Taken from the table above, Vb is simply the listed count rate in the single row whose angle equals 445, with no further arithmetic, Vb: 53.23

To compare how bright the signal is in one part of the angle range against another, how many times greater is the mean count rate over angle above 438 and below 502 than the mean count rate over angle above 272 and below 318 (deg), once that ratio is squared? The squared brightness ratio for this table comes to 1.07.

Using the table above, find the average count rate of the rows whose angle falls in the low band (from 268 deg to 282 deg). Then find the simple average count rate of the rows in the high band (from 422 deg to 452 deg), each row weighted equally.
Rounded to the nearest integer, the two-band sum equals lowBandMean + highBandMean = 98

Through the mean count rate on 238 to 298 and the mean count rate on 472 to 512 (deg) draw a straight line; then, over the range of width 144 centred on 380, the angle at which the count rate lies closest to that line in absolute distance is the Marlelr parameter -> 350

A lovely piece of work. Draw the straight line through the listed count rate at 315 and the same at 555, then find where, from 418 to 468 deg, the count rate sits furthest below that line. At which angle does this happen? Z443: 460 deg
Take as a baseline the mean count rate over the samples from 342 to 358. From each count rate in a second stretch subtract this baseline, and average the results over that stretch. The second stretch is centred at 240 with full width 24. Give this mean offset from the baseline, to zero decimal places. -4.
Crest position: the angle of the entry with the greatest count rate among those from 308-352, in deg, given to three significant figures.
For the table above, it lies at 310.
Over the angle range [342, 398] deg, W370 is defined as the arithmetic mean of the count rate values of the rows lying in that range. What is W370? 42.0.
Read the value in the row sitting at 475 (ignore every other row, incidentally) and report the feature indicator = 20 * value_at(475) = 831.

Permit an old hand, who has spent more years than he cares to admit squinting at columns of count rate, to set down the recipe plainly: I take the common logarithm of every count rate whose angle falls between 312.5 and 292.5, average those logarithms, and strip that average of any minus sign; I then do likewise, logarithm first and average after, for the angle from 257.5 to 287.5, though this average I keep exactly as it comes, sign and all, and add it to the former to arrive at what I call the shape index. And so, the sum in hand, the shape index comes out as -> 3.28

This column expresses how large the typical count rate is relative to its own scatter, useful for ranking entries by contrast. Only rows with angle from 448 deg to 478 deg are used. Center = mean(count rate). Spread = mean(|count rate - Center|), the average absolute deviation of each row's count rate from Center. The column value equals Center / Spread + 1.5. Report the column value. 17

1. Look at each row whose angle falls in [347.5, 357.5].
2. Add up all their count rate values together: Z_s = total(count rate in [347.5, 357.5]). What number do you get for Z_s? 84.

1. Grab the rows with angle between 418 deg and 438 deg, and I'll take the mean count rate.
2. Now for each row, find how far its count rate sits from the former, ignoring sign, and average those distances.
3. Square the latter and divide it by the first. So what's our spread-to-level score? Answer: 0.08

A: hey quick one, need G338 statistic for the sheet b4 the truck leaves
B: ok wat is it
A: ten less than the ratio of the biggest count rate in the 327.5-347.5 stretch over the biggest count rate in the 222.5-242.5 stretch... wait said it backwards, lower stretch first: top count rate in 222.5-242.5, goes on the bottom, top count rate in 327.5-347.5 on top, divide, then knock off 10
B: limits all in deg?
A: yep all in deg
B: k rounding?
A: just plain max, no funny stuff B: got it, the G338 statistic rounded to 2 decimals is -8.87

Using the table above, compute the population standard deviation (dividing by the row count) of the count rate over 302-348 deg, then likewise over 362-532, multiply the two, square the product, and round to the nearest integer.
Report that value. 79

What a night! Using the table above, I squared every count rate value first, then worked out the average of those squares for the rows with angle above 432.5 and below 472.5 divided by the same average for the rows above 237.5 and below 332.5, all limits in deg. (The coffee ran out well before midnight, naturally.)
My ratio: 1.30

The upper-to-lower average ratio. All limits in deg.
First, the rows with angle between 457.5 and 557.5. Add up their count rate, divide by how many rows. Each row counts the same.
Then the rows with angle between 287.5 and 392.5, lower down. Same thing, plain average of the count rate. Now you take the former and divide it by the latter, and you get 1.01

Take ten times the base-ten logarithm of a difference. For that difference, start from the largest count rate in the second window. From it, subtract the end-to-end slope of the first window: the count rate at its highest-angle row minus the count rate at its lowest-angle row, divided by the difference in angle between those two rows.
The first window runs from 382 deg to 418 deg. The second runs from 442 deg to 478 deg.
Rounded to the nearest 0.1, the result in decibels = 17.2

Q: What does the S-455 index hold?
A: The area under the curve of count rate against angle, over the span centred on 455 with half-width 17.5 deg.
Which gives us 1661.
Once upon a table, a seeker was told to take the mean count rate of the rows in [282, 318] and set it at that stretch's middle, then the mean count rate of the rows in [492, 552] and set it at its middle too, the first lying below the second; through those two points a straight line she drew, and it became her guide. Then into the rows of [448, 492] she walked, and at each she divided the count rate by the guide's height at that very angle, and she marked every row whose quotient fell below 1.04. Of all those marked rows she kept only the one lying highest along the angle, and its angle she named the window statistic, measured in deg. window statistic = 480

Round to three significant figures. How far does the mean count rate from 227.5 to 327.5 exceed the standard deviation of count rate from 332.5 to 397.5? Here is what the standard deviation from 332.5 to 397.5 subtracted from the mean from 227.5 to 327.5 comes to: 40.5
